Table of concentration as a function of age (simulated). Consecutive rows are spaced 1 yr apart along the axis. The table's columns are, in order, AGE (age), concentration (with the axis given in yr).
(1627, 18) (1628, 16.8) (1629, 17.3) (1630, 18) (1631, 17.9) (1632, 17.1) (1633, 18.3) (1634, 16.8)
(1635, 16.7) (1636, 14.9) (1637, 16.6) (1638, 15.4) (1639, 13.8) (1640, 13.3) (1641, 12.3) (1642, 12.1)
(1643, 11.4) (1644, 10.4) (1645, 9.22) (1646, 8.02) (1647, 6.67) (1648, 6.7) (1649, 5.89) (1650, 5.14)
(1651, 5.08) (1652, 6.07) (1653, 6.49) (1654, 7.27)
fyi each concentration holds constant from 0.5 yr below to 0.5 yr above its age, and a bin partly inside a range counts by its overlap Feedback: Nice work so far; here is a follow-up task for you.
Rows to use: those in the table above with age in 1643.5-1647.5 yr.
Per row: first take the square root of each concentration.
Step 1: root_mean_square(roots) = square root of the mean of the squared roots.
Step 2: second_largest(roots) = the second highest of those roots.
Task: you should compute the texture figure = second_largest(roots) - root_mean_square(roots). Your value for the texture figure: 0.108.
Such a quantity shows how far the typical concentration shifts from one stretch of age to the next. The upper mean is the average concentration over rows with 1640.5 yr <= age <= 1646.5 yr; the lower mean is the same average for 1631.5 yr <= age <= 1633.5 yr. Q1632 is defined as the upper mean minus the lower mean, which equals -7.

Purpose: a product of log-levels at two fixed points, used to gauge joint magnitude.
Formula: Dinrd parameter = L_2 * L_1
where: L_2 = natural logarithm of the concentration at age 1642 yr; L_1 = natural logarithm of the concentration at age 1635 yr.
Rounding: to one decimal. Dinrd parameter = 7.0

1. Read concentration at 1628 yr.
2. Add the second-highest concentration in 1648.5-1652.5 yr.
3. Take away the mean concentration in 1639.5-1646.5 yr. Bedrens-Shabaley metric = 11.7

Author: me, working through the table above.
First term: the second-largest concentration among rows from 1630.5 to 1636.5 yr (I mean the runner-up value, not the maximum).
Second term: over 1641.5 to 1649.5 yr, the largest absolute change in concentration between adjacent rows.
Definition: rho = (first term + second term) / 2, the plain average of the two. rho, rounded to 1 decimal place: 9.6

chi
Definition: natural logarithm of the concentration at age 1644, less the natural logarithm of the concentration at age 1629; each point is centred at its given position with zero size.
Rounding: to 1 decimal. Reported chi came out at -0.5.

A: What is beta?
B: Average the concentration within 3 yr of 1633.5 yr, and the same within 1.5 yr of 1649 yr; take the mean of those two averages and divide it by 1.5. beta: 7.6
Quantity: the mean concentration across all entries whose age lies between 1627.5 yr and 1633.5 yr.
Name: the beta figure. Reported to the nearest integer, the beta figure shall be 18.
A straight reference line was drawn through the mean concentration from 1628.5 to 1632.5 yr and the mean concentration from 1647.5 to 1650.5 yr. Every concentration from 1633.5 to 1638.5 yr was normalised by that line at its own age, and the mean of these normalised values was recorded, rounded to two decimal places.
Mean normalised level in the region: 1.14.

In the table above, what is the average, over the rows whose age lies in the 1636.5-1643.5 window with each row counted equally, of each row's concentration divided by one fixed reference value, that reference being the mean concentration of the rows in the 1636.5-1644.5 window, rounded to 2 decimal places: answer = 1.03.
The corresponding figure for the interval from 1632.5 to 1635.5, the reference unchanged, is 1.31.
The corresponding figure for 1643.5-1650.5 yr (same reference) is 0.56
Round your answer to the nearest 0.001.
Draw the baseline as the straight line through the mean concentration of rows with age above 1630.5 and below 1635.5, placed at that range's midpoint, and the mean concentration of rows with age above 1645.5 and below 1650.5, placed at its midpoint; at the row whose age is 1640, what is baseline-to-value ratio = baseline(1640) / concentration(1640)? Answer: 0.924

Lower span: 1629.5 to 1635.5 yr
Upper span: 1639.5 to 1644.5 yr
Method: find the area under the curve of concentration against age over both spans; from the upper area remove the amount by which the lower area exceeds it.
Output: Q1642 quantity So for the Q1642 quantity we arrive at 14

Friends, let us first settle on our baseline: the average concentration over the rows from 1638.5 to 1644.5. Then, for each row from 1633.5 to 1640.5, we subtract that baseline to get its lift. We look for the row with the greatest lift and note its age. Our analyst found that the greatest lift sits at 1634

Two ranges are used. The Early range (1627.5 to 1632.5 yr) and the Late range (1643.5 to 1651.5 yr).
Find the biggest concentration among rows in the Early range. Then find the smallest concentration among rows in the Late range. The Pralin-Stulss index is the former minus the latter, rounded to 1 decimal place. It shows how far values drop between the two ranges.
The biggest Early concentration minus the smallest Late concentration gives 12.9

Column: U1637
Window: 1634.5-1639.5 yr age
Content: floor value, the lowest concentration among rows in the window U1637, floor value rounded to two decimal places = 13.80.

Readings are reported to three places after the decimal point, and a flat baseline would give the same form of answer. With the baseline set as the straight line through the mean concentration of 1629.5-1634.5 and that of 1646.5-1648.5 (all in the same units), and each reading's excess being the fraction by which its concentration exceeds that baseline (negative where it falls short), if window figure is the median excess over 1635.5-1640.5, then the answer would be 0.111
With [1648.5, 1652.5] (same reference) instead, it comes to 0.126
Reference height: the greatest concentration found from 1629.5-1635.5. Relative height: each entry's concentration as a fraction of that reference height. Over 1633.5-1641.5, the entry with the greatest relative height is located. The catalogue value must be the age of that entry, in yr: 1634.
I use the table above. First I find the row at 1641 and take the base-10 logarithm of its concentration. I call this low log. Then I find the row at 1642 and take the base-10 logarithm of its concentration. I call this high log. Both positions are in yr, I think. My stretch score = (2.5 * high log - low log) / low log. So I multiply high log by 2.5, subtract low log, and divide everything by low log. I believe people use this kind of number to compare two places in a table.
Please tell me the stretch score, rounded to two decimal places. 1.48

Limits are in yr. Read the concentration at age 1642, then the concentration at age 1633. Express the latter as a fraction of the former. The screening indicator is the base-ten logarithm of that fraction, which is 0.18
